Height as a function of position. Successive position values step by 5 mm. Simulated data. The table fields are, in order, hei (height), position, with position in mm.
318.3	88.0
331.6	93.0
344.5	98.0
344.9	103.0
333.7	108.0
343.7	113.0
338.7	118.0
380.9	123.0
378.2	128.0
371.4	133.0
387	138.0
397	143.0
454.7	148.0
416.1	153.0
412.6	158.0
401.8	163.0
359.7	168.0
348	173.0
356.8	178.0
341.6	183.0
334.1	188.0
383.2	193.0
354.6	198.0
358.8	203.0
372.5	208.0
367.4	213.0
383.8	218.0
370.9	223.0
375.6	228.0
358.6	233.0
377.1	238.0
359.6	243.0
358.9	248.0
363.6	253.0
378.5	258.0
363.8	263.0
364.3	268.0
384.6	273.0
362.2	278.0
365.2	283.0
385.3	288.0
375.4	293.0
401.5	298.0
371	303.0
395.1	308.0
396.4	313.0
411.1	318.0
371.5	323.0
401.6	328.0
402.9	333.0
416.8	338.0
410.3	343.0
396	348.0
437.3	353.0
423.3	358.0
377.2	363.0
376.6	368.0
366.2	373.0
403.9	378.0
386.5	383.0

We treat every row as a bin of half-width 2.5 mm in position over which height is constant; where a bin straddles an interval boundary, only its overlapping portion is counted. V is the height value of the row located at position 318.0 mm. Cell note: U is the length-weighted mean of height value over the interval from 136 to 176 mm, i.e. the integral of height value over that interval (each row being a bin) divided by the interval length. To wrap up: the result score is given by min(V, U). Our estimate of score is 397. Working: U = 397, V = 411.1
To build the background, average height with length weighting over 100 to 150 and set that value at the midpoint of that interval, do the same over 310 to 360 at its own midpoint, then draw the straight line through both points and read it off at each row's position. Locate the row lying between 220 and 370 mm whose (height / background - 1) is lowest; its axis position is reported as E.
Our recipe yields 278.0 mm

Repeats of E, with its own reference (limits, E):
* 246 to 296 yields 278.0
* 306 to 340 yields 323.0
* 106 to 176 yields 108.0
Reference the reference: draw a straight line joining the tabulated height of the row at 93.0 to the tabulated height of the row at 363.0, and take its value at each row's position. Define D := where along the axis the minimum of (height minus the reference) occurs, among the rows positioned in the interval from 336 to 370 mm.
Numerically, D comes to 368.0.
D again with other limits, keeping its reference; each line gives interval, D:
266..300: 278.0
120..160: 133.0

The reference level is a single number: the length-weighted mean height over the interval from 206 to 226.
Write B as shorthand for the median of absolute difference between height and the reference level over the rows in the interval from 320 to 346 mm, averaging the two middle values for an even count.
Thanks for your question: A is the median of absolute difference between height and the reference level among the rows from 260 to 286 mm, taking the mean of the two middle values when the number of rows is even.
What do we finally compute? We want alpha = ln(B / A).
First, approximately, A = 10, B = 29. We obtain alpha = 1.1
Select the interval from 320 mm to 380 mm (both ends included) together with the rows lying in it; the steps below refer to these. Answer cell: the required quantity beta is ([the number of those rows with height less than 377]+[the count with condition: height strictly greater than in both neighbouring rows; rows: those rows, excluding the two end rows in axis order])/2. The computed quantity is 2.5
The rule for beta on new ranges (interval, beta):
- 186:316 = 13.0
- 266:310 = 4.0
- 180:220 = 4.0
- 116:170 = 2.5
